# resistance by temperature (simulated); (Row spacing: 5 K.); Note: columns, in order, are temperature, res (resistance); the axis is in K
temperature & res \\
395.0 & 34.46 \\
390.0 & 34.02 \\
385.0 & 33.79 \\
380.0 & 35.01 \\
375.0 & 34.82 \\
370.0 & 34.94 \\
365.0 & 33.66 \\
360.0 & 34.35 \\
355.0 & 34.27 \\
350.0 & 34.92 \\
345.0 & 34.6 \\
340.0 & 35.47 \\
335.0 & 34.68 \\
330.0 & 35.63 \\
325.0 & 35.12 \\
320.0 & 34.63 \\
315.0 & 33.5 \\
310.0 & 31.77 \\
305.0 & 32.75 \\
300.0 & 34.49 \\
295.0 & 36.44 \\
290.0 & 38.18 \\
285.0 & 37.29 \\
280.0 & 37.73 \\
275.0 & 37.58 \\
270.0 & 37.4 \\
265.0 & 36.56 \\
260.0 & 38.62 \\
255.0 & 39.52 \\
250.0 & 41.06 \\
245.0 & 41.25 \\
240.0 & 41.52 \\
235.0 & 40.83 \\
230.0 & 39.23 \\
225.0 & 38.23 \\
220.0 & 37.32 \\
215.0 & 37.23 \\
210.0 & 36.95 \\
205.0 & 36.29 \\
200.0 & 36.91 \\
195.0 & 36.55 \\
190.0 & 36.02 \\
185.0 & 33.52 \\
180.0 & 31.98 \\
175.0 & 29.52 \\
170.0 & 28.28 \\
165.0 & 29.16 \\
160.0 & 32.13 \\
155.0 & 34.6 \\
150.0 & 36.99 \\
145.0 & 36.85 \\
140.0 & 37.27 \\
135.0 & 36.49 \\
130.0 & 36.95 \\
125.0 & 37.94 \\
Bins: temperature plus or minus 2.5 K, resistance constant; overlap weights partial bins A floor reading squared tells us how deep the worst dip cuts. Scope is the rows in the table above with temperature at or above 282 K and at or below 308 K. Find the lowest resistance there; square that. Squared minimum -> 1073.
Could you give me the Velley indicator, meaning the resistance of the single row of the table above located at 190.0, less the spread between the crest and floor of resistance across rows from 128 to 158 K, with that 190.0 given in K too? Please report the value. 33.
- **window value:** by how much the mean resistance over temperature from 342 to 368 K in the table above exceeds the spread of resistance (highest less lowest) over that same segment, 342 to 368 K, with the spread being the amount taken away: 33.1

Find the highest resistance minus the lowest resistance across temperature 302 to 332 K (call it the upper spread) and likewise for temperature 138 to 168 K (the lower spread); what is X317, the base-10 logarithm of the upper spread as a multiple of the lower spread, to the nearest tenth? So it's -0.3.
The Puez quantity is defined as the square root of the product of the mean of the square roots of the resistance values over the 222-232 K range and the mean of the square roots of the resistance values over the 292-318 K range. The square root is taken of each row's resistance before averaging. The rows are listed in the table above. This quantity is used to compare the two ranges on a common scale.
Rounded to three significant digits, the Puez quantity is 6.01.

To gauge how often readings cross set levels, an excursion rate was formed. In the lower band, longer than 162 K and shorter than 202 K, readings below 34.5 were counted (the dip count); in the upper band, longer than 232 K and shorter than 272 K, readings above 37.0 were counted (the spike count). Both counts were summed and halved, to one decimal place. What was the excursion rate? 6.0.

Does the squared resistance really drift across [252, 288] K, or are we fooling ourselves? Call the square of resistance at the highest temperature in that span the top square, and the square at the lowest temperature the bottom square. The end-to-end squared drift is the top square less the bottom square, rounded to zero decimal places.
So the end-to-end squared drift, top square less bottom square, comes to -171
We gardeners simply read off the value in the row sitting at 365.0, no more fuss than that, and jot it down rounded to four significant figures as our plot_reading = 33.66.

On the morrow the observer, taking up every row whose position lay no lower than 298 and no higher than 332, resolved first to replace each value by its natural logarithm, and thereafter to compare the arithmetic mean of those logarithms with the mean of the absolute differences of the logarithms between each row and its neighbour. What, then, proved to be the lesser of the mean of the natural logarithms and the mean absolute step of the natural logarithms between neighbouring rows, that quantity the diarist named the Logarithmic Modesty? 0.033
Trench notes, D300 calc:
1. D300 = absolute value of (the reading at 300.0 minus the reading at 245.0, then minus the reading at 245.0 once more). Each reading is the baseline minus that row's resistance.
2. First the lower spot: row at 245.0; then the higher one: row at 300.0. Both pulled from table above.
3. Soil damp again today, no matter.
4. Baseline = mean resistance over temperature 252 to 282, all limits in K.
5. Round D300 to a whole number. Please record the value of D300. 10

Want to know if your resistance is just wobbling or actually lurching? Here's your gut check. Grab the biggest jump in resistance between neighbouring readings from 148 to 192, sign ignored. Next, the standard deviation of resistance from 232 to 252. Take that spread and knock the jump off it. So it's -2.7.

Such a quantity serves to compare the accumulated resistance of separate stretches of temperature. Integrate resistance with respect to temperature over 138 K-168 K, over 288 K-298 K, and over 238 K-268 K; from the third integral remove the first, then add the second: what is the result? 531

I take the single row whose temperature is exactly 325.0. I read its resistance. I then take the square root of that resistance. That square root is 5.93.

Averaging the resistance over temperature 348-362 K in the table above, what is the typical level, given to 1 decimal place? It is 34.5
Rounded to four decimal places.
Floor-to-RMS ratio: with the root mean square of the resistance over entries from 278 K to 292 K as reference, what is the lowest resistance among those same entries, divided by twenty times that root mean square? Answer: 0.0494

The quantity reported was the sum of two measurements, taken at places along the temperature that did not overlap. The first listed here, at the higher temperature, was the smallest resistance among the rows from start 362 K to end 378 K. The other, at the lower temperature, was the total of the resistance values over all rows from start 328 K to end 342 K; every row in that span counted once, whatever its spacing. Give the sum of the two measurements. 139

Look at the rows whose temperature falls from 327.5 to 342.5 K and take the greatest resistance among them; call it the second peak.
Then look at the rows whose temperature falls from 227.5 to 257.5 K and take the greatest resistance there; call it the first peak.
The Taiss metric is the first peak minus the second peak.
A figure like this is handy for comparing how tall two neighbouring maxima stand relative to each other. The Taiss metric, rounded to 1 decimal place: 5.9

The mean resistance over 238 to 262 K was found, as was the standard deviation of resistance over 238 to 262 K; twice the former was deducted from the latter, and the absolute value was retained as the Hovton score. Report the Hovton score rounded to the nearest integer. 80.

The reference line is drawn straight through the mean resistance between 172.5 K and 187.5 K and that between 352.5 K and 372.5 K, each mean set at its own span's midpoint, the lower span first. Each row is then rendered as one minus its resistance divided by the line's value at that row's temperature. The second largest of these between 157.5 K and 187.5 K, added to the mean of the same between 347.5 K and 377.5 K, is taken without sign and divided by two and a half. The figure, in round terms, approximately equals 0.027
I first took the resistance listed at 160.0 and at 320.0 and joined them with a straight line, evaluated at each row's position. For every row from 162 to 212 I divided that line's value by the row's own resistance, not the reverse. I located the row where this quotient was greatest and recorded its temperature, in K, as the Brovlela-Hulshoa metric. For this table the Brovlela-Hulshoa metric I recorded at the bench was 170.0 K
